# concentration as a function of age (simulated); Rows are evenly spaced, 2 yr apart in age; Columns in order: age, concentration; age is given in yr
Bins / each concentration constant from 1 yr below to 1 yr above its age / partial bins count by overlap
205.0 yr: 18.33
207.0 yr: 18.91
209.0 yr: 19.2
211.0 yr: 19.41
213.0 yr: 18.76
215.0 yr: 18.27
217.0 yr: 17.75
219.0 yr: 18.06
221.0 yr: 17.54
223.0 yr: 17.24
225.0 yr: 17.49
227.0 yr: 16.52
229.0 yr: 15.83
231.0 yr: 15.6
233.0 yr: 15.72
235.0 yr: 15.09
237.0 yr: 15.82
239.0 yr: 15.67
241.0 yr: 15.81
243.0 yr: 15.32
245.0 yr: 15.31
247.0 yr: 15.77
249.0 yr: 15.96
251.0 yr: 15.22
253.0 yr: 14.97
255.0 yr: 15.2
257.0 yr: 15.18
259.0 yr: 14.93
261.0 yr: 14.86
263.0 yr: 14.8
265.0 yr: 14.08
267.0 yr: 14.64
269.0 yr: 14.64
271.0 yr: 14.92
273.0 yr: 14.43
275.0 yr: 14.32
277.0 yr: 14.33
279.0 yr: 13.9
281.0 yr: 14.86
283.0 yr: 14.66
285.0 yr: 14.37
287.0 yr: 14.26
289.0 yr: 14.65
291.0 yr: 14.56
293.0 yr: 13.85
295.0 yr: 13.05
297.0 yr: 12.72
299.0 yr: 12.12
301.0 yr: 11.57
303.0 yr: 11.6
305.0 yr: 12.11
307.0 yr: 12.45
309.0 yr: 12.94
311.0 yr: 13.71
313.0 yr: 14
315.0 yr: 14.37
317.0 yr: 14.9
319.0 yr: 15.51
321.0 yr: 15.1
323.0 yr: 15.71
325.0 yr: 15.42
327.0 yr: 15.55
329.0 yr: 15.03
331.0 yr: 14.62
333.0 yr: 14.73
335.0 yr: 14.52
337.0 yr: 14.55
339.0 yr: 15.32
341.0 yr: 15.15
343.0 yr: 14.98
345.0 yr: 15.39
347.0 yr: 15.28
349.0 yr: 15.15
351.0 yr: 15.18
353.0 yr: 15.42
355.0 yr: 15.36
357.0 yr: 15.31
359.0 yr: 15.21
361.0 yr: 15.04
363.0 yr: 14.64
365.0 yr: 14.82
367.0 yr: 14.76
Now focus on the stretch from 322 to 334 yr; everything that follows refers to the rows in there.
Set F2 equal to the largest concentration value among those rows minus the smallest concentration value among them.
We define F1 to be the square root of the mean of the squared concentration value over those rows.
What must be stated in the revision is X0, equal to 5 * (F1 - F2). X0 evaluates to 70.5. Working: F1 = 15.2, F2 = 1.1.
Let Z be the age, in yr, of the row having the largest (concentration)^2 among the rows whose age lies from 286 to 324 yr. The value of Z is 323.0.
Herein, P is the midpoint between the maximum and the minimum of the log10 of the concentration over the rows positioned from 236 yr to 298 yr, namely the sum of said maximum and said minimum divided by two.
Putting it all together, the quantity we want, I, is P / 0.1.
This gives 11.54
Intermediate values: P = 1.15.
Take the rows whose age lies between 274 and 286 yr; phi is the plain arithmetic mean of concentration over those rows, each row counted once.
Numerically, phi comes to 14.4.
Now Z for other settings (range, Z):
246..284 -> 249.0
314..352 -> 323.0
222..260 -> 225.0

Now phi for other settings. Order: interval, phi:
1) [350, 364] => 15.2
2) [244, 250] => 15.7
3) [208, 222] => 18.4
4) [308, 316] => 13.8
